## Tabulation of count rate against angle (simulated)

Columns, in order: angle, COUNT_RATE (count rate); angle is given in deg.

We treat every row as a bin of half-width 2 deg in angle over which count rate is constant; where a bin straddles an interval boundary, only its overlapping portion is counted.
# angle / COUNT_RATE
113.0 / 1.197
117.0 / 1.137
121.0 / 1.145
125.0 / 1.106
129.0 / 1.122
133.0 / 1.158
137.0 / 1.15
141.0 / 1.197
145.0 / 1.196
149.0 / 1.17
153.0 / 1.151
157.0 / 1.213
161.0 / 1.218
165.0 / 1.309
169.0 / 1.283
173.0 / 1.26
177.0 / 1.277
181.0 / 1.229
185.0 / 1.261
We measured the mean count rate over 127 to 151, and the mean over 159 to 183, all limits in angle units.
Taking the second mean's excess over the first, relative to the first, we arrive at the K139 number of 0.08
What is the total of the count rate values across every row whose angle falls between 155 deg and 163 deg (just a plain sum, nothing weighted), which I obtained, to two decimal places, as 2.43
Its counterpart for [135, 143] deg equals 2.35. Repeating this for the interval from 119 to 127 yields 2.25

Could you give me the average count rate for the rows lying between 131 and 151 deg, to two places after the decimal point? 1.17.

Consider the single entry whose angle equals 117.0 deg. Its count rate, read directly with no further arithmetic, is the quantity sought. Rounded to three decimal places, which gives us 1.137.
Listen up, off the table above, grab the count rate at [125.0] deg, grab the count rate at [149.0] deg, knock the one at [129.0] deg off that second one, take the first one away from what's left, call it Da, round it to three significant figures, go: -1.06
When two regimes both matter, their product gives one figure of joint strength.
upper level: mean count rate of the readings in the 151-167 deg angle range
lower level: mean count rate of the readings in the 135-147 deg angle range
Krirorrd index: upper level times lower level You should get 1.44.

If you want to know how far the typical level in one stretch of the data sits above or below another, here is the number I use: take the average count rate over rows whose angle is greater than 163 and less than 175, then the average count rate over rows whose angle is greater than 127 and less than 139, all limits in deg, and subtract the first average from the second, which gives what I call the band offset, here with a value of -0.141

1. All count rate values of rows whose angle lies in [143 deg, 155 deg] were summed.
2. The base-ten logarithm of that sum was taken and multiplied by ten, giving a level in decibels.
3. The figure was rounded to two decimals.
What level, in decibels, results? 5.46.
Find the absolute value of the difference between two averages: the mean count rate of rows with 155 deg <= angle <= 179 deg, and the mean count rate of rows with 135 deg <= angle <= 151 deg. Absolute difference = 0.082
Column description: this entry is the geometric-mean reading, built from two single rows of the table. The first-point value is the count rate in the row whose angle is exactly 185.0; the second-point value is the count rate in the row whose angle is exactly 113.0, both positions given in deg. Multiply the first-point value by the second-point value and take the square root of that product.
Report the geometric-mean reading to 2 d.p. 1.23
